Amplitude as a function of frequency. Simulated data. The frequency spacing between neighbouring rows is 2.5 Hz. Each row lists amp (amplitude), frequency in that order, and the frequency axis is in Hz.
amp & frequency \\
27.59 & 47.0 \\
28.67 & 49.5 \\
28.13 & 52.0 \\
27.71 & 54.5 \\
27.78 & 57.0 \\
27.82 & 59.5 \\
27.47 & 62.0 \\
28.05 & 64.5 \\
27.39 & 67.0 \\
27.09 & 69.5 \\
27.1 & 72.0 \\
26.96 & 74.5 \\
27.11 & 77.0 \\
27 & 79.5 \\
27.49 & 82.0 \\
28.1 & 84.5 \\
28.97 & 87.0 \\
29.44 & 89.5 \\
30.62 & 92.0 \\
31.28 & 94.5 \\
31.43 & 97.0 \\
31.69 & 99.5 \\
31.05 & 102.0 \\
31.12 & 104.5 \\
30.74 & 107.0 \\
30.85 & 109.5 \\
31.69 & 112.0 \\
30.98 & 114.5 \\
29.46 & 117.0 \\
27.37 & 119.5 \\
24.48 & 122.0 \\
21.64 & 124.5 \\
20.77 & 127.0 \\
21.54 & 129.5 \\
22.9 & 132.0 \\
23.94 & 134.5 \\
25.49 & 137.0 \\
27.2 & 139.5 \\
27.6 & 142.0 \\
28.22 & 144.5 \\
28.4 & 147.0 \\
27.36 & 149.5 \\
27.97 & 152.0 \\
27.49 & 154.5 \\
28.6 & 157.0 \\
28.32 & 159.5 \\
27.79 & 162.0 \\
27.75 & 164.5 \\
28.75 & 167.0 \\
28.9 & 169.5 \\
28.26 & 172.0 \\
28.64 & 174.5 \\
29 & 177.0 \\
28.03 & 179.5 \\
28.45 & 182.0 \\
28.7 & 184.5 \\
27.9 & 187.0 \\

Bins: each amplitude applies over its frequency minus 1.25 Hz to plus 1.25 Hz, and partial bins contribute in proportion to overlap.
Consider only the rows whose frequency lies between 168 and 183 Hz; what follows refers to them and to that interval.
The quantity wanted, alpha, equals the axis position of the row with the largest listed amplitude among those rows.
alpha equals 177.0 Hz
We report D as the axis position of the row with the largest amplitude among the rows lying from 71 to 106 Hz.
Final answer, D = 99.5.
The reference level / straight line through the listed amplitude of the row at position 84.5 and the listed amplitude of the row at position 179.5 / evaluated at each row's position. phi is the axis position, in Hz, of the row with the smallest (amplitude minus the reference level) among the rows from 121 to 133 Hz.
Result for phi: 127.0 Hz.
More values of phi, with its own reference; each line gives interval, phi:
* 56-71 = 69.5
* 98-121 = 119.5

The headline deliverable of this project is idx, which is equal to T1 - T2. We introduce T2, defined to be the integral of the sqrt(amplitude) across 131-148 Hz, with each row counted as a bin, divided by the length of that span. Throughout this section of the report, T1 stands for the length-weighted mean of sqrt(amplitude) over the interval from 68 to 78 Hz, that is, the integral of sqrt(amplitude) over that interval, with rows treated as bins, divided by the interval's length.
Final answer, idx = 0.1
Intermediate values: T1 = 5.20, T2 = 5.12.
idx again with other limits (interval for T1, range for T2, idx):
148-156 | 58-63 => 0.0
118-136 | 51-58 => -0.5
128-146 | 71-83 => -0.2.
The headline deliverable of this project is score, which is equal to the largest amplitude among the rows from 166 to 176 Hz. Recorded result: 28.9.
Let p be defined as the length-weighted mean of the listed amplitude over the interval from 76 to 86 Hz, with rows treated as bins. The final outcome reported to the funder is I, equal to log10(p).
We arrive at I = 1.44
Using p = 27.5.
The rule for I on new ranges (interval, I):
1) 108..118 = 1.49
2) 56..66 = 1.44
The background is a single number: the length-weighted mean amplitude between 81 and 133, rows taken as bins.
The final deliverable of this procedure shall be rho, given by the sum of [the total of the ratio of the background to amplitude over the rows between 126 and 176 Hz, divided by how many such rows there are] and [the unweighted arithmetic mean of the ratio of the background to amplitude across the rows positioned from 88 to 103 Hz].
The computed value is 1.98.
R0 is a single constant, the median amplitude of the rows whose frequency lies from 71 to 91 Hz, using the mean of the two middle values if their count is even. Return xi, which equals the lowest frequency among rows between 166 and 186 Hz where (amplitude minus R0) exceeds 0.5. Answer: 167.0 Hz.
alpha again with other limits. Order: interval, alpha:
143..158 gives 157.0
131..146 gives 144.5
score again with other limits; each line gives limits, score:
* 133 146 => 28.22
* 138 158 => 28.6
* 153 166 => 28.6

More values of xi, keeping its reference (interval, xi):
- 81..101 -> 84.5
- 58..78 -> 59.5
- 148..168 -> 152.0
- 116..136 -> 117.0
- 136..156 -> 144.5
